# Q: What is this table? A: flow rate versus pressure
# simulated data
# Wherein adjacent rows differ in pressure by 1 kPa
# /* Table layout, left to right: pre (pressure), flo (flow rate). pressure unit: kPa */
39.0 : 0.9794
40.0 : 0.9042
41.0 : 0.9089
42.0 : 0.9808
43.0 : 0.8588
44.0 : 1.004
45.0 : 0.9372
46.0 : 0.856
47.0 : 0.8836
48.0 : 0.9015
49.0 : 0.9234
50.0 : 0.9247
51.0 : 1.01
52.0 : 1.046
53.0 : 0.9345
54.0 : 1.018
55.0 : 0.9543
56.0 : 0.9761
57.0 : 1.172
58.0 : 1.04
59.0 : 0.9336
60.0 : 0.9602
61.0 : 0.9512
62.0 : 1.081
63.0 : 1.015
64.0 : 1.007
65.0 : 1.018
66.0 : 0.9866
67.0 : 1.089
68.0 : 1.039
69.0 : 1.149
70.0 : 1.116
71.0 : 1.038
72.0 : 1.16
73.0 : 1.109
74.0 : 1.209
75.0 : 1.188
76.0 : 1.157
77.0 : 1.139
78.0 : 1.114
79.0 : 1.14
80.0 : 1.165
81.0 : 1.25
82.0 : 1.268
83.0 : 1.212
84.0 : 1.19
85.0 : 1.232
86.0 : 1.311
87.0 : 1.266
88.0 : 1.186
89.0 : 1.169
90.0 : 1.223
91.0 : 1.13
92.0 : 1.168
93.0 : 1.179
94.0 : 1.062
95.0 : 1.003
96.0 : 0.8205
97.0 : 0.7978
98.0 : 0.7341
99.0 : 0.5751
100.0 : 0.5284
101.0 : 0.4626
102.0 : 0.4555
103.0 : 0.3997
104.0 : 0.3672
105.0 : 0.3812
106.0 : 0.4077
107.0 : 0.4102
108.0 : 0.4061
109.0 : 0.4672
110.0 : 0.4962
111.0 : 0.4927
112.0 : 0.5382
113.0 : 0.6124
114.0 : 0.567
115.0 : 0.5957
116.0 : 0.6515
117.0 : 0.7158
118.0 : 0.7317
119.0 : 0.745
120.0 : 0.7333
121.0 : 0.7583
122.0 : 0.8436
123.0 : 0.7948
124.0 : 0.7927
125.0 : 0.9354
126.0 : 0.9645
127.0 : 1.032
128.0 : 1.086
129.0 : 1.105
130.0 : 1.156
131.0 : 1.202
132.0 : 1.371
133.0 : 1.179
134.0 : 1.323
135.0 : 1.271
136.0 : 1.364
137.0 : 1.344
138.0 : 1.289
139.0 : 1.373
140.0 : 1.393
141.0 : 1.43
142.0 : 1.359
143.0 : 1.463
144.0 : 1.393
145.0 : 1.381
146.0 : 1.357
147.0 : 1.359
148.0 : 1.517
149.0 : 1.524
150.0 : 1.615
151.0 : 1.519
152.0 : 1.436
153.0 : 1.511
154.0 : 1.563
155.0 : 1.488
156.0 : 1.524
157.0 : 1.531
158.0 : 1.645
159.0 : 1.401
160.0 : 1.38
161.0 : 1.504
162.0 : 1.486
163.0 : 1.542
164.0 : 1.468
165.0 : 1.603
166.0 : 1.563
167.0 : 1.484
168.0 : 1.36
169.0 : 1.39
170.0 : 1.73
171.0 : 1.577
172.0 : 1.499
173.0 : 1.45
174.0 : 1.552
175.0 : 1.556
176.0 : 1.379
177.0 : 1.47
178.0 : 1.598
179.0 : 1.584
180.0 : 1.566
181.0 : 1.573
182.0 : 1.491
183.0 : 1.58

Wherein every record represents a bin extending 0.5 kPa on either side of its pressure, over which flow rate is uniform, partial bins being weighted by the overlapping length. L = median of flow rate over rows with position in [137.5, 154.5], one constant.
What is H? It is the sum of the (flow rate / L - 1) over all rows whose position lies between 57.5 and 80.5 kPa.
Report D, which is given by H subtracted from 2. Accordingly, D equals 7.7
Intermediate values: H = -6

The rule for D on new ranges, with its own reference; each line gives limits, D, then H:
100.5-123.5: 15.9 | -14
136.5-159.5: 1.6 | 0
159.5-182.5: 0.7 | 1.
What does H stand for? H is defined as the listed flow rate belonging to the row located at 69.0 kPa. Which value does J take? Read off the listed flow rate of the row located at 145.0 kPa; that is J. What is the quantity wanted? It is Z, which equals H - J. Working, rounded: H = 1.149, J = 1.381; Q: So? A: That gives -0.23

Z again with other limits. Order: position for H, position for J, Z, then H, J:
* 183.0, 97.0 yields 0.78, 1.58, 0.7978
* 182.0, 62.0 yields 0.41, 1.491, 1.081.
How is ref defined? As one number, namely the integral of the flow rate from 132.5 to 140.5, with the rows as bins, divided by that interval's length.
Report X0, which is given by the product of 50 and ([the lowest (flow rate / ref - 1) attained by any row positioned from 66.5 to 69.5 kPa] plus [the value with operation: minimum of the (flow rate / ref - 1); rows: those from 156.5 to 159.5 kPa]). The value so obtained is -7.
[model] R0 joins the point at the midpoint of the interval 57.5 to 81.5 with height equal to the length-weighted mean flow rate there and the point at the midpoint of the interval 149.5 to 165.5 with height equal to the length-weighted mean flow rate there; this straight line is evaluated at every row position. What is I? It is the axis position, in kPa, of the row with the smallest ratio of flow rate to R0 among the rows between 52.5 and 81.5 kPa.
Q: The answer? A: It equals 59.0 kPa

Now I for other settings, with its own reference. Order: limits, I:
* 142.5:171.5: 168.0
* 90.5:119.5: 104.0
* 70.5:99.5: 99.0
